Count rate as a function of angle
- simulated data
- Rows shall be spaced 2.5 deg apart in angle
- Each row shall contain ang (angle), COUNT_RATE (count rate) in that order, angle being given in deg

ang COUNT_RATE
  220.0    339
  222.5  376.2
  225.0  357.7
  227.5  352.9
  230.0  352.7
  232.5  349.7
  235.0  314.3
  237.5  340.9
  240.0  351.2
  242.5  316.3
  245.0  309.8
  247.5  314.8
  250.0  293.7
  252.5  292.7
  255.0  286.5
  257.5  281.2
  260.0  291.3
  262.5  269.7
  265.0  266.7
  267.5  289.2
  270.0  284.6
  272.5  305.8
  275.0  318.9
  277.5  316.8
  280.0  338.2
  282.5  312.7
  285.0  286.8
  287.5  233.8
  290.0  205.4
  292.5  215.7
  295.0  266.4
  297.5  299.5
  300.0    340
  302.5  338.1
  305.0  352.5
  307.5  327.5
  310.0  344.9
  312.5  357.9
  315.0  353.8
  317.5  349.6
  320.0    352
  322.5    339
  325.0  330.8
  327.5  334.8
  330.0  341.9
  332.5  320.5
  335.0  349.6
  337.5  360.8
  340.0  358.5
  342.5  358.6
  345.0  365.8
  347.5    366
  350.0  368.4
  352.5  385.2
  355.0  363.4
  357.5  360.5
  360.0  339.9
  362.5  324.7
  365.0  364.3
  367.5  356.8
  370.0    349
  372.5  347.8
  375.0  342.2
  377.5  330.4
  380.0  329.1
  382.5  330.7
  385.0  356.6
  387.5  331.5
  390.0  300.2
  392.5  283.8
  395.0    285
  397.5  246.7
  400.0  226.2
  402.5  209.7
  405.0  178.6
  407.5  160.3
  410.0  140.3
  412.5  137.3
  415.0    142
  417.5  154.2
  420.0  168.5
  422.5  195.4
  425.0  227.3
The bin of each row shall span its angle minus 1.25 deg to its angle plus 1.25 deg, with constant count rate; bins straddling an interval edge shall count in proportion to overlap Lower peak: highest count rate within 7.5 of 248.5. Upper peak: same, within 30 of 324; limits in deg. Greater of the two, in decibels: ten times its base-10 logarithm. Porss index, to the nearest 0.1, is 25.9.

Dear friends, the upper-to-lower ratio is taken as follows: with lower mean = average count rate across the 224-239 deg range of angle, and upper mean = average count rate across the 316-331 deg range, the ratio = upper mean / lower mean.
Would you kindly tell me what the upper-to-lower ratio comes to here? 0.99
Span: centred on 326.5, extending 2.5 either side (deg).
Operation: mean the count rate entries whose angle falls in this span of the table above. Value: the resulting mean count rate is 333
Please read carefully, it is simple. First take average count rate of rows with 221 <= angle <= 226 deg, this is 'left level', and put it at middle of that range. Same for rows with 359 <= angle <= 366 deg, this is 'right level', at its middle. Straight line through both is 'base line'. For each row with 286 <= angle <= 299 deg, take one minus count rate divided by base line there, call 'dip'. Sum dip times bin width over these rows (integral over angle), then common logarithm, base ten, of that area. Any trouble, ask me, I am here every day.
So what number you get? 0.6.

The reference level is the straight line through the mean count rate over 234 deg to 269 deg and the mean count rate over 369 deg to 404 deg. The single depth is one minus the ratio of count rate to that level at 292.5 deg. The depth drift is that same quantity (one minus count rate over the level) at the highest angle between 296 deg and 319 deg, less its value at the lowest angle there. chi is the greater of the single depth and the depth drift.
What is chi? 0.3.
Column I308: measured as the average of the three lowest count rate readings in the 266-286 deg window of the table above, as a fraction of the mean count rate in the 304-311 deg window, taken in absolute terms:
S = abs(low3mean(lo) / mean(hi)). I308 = 0.84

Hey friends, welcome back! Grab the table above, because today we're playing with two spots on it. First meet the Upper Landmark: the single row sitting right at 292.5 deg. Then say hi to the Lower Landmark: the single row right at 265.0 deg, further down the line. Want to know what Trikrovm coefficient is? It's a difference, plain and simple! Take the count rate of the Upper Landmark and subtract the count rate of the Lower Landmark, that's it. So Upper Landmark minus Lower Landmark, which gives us -51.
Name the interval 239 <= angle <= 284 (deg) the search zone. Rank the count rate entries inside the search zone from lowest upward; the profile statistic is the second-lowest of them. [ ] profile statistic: 269.7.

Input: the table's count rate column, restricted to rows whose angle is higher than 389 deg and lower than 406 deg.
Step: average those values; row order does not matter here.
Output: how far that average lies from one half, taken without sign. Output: 247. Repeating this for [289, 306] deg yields 288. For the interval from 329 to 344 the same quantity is 348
